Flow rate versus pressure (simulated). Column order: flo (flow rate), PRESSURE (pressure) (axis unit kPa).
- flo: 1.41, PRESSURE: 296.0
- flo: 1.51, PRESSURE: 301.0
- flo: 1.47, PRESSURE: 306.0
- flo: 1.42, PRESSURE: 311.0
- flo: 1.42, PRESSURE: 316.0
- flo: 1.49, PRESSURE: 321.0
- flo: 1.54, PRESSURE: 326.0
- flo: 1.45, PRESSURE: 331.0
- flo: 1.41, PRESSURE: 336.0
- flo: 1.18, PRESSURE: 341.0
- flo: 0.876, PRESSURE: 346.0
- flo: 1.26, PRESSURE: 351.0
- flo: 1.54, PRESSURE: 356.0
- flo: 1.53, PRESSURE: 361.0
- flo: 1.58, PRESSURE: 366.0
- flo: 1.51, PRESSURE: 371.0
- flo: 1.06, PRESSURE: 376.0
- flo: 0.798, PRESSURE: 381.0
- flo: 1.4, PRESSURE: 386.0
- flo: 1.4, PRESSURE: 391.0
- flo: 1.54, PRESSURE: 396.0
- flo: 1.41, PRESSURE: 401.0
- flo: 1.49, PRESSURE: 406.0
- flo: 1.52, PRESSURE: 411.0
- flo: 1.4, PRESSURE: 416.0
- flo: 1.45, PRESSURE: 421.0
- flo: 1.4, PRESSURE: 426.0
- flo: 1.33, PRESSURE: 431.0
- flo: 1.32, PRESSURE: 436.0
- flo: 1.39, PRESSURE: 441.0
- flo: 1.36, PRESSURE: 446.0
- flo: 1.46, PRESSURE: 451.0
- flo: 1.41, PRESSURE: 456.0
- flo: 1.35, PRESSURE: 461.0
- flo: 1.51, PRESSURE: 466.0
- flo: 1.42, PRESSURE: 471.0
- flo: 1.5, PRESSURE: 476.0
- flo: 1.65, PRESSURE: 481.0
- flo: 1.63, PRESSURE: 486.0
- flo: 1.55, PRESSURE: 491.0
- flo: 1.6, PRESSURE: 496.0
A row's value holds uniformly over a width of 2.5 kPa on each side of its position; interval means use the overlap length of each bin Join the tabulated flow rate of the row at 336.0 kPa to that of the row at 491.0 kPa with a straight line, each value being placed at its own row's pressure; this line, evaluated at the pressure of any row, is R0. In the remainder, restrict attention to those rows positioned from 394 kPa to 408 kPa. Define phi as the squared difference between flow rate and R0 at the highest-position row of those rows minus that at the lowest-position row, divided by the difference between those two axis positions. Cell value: -0.0005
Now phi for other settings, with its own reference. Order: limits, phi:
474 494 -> -0.0001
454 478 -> -0.0005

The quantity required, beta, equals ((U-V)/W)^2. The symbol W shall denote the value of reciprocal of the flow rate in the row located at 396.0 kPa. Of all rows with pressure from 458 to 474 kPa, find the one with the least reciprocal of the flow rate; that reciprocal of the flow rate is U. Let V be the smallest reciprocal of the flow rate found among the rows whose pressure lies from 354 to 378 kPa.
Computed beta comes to 0.002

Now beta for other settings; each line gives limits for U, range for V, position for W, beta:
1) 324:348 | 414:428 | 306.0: 0.004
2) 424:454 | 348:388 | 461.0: 0.005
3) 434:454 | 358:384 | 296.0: 0.005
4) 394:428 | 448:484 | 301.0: 0.004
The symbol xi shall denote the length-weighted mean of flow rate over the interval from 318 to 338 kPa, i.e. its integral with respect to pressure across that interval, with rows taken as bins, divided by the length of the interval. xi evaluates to 1.47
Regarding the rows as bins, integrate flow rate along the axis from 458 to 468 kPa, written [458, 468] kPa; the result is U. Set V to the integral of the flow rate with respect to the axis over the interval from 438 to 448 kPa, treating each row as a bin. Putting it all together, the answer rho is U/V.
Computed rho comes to 1.04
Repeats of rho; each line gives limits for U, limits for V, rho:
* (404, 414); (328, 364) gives 0.31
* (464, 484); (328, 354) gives 0.94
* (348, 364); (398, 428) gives 0.53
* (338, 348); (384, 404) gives 0.37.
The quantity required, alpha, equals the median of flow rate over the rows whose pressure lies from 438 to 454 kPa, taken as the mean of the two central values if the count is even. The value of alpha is 1.39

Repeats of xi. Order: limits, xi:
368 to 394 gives 1.25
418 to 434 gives 1.39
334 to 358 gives 1.24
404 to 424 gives 1.46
